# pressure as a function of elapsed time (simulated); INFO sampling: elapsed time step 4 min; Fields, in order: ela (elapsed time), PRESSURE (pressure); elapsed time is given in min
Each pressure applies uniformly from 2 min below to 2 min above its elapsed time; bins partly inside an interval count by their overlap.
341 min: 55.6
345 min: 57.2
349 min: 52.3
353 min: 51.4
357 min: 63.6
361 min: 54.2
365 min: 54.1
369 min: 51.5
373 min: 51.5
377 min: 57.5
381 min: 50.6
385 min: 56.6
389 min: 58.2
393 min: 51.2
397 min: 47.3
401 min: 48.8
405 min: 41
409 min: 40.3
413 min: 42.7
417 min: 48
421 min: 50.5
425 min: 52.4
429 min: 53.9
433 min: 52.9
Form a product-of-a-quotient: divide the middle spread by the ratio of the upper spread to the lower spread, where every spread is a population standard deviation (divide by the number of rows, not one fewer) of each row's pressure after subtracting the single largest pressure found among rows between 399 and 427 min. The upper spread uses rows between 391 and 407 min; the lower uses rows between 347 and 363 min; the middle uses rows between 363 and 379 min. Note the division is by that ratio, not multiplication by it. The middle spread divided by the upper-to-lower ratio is 3.17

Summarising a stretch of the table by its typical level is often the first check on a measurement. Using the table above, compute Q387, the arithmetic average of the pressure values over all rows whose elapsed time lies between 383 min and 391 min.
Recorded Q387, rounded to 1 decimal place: 57.4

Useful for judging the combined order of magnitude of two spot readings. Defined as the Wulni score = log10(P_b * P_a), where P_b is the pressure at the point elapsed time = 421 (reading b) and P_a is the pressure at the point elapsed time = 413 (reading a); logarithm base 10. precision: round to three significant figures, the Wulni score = 3.33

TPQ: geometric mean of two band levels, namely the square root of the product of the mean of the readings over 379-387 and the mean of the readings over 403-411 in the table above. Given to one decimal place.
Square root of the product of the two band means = 46.7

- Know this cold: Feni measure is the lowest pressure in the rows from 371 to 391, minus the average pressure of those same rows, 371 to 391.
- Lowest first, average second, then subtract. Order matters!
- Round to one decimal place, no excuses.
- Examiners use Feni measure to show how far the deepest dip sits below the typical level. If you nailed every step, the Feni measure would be -4.3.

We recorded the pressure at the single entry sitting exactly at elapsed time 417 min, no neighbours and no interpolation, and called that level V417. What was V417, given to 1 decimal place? 48.0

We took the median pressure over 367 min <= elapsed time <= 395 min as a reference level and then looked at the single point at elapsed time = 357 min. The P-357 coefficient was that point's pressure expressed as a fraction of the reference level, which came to 1.23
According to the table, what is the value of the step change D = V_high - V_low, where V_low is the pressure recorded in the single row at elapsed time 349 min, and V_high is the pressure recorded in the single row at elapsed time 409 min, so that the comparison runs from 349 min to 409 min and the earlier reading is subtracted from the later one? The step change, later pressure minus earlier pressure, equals -12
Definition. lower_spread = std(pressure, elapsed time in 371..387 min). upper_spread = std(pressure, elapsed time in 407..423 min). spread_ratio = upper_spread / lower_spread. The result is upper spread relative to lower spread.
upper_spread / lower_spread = 1.34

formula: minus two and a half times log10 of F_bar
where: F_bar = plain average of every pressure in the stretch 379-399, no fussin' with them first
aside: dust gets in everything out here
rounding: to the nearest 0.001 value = -4.306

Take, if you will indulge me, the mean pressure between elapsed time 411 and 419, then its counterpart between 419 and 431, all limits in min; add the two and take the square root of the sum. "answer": 9.9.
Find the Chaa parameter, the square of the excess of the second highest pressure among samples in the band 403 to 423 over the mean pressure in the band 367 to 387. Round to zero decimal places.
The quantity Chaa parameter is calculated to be 31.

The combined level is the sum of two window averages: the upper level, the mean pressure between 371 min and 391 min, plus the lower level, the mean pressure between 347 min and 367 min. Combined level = 110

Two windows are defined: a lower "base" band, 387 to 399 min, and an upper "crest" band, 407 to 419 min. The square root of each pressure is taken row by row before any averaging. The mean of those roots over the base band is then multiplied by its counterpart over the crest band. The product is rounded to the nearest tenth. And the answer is 47.7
